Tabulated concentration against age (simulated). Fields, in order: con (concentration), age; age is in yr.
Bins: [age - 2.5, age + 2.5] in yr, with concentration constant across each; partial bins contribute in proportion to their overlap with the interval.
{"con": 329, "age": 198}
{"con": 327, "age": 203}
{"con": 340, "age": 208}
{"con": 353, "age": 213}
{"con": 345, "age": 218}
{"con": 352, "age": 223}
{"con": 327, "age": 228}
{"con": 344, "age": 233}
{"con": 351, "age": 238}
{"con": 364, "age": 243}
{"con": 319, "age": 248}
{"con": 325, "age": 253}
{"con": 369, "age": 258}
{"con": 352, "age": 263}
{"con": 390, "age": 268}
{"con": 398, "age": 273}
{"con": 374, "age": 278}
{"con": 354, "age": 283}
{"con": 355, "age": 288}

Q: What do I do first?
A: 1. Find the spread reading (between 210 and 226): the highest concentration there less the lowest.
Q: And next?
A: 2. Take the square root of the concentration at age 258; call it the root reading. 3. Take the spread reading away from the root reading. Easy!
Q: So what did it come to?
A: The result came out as 11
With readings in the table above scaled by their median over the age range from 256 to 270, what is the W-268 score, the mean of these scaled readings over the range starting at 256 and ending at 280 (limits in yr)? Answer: 1.021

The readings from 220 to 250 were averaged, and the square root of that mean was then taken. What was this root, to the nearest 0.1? 18.5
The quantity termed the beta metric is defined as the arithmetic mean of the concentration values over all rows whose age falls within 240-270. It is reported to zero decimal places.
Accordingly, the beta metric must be 353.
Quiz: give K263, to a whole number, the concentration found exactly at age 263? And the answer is 352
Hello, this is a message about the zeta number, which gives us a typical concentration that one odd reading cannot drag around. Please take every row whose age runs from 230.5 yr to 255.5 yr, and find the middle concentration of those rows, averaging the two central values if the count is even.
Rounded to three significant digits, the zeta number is 344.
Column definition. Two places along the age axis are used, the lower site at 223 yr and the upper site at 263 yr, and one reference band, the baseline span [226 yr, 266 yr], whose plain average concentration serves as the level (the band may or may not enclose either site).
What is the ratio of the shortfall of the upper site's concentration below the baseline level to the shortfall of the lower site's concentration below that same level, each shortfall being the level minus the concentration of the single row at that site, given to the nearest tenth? 1.0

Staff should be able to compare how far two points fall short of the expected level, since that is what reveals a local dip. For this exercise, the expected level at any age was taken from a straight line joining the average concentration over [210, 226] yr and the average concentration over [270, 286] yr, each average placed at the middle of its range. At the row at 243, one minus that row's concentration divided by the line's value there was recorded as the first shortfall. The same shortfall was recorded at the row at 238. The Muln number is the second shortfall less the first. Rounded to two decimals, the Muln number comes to 0.03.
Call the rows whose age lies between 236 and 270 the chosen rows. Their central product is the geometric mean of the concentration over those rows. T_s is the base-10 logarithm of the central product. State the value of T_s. 2.55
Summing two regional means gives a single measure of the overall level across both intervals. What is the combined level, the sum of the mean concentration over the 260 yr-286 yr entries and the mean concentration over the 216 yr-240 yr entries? 717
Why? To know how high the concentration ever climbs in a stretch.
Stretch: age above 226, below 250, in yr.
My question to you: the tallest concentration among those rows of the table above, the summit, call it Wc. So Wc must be 364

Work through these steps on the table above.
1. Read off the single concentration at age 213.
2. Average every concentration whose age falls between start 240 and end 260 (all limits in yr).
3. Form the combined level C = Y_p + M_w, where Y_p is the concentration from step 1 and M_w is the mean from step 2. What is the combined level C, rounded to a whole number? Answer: 697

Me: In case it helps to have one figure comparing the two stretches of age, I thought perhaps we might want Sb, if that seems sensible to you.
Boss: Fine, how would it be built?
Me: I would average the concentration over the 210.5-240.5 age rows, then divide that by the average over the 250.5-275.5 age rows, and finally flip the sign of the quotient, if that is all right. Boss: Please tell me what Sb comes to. -0.94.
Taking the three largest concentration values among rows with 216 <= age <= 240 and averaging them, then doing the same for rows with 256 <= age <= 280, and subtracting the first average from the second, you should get 38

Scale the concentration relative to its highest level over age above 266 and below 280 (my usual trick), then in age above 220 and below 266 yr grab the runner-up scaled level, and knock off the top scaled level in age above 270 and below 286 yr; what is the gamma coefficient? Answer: -0.085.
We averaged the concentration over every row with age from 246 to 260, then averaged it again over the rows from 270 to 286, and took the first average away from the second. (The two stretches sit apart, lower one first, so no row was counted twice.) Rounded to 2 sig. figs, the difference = 38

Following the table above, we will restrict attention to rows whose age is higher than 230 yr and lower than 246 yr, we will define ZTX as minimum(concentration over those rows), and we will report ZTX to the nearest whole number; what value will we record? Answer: 344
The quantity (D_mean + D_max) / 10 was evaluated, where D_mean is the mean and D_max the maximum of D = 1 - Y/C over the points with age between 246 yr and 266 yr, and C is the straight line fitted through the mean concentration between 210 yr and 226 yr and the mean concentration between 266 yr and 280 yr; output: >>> 0.023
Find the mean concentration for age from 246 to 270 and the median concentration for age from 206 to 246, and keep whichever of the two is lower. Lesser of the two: 348.0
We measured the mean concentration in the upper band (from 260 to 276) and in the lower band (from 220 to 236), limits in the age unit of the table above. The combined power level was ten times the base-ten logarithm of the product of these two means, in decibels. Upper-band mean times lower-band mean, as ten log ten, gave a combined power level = 51.1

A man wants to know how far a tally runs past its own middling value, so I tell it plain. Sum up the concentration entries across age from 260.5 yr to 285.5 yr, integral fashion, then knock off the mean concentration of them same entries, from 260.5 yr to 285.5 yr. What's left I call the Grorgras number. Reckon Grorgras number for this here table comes 8966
